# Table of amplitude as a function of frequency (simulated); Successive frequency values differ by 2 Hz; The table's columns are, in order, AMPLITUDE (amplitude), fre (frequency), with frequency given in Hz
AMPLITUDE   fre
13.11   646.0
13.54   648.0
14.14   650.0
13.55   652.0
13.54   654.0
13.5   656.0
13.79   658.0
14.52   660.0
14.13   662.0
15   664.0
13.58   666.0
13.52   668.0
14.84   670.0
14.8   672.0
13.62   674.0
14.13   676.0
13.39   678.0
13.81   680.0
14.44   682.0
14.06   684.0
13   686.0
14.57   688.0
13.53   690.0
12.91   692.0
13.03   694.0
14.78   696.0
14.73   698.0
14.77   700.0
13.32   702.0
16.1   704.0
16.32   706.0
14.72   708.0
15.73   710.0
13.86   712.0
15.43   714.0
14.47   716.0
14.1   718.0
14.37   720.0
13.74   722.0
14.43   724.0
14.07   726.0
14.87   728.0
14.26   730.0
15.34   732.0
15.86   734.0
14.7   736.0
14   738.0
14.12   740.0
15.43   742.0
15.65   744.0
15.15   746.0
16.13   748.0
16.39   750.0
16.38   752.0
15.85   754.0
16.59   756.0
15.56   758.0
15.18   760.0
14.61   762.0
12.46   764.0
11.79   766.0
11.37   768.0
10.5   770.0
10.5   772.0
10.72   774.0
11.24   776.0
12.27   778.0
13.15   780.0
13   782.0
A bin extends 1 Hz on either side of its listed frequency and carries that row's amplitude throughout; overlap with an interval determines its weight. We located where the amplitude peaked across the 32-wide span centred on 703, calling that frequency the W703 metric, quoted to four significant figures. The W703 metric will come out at 706.0 Hz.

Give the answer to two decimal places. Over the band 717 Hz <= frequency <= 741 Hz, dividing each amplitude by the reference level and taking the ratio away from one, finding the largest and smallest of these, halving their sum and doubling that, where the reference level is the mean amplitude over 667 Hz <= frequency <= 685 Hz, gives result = -0.10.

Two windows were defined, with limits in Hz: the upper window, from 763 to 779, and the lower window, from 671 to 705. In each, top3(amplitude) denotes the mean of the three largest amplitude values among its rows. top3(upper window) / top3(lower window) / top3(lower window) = 0.053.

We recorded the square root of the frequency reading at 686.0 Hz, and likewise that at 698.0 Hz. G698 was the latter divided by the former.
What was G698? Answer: 1.06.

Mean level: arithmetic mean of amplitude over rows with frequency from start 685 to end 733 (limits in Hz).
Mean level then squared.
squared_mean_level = 208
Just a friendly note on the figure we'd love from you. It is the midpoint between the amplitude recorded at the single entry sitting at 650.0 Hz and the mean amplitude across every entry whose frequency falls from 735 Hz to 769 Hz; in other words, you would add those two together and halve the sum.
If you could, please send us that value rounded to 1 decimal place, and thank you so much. 14.5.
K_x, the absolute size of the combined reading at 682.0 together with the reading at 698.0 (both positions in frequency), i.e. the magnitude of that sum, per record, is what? 29.2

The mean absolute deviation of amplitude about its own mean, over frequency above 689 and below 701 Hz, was 0.80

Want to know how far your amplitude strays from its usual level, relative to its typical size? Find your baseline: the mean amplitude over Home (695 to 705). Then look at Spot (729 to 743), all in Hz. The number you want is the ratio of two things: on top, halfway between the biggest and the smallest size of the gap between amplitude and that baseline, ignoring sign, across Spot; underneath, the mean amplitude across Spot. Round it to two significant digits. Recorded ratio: 0.039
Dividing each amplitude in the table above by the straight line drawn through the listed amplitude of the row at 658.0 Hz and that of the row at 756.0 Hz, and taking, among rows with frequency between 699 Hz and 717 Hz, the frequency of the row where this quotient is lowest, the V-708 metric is 702.0 Hz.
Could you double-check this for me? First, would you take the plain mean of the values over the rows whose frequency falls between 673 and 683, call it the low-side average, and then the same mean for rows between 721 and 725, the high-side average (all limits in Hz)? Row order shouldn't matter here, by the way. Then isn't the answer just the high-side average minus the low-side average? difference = 0.2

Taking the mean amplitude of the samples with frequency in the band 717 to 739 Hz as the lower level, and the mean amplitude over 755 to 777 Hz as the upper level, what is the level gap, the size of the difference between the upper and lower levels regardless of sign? 1.7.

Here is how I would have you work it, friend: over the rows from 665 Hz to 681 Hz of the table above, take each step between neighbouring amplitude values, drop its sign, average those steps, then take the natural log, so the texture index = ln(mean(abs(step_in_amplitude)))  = -0.5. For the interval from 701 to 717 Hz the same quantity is 0.4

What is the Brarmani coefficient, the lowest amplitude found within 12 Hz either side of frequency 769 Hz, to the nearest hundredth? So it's 10.50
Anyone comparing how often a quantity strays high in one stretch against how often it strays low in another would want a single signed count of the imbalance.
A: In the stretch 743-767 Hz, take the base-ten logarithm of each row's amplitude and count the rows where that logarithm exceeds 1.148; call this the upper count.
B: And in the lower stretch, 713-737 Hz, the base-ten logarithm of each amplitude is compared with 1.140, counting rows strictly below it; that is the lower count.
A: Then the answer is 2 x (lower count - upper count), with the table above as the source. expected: -18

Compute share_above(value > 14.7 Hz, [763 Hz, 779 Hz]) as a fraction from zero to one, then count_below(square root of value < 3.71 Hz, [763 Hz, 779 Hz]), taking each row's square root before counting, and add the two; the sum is 8.0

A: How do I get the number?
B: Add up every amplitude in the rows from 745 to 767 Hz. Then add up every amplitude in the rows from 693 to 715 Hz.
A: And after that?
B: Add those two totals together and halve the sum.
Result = 164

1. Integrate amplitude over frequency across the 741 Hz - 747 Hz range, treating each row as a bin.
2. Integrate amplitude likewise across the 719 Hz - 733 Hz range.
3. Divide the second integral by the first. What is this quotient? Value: 2.19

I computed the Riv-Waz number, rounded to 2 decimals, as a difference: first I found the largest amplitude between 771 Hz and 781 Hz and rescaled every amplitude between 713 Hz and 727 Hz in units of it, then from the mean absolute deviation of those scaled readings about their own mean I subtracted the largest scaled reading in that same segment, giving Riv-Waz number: -1.15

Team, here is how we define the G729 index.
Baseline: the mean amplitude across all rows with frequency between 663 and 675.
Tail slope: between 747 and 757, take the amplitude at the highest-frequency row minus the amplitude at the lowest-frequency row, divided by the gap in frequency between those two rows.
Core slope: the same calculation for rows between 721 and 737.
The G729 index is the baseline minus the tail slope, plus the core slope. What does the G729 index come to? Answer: 14.2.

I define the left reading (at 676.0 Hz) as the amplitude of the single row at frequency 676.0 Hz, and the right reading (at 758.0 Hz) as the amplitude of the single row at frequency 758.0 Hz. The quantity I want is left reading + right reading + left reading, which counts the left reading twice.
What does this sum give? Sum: 43.8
